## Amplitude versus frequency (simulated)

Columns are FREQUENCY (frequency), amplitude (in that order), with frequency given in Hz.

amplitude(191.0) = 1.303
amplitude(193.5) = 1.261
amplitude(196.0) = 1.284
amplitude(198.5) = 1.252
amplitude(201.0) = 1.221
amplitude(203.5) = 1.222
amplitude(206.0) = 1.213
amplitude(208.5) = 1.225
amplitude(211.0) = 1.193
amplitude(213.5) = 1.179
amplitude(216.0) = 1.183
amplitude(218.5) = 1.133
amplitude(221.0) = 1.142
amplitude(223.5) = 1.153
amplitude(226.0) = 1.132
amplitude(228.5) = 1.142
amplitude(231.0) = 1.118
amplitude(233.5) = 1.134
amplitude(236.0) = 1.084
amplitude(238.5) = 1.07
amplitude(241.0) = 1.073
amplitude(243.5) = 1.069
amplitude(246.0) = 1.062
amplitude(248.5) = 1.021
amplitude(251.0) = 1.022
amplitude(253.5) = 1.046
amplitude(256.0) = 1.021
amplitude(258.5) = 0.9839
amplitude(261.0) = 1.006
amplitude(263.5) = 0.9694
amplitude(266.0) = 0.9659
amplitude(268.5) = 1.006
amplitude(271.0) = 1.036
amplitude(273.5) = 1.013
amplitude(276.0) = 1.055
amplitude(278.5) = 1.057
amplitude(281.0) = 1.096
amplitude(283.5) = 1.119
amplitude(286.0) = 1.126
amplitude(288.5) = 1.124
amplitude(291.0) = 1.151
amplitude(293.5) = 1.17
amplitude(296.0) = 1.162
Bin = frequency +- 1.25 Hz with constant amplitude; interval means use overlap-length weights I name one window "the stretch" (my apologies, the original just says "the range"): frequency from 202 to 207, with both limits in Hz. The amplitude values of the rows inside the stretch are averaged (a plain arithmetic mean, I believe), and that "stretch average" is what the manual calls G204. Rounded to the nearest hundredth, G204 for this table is 1.22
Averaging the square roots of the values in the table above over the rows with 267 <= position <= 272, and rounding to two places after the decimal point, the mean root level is 1.01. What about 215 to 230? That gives 1.07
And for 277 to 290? 1.05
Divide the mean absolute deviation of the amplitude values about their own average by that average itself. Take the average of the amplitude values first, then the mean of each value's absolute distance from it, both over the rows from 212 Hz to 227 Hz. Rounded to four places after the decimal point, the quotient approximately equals 0.0158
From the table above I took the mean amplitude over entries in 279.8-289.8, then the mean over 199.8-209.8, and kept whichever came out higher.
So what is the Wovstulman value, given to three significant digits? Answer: 1.22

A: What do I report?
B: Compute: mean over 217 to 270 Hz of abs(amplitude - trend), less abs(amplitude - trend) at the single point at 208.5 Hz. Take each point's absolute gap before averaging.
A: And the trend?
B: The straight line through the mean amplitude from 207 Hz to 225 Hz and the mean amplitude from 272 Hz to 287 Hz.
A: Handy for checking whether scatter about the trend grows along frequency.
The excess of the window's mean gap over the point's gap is 0.03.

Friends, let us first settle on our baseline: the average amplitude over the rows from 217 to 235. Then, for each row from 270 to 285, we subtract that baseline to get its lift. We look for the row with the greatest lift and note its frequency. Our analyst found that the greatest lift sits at 283.5 Hz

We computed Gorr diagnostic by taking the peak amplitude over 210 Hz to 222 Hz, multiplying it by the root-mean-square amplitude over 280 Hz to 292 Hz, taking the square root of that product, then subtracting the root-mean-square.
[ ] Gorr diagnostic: 0.034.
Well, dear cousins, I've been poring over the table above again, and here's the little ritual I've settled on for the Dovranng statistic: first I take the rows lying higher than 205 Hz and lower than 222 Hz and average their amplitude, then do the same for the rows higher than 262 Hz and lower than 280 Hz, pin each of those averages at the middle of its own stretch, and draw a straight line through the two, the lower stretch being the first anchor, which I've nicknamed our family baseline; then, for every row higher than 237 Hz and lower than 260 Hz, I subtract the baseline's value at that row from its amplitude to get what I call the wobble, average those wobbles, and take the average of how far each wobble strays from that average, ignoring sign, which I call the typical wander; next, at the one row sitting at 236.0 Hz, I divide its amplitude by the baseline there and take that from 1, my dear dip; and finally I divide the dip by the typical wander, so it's 2.2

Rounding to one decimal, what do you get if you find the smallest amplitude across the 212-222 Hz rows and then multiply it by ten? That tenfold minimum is 11.3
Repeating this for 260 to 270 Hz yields 9.7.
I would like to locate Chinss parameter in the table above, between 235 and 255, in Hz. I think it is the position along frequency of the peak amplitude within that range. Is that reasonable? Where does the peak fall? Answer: 236.0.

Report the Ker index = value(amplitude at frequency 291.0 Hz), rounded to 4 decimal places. 1.1510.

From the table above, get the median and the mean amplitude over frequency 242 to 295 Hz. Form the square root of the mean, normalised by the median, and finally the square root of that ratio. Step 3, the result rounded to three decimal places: 0.991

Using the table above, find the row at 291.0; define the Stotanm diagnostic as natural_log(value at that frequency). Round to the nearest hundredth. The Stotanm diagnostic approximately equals 0.14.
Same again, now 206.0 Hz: 0.19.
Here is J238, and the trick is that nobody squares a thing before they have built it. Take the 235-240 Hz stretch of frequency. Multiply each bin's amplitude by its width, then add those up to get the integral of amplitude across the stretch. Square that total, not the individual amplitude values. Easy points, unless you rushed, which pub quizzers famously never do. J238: 29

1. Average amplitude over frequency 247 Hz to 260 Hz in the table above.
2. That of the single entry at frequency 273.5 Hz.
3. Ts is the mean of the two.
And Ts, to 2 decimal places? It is 1.02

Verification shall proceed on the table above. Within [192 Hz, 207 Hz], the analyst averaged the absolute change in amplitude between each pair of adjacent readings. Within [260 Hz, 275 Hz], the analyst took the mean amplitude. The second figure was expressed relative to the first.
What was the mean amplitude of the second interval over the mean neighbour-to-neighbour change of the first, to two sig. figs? 52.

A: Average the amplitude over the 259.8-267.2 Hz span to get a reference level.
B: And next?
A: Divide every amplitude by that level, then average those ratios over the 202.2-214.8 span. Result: 1.23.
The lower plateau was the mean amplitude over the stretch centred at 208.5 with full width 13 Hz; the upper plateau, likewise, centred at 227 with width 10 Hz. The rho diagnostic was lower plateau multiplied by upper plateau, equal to 1.37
